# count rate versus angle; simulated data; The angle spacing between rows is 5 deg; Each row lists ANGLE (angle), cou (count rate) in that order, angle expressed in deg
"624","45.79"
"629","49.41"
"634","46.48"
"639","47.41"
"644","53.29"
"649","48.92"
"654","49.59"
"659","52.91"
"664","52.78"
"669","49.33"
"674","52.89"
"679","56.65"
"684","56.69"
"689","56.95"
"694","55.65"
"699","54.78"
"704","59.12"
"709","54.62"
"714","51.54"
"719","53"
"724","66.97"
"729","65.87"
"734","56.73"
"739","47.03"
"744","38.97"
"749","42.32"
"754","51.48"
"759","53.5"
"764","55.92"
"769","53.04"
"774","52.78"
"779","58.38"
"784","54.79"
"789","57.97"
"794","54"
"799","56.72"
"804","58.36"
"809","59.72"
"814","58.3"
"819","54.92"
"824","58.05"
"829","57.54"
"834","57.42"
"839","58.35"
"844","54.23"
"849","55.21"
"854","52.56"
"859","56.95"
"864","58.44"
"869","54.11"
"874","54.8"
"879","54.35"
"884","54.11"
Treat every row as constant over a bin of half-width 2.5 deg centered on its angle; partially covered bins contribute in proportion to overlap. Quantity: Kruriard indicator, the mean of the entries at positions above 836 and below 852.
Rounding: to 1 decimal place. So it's 55.9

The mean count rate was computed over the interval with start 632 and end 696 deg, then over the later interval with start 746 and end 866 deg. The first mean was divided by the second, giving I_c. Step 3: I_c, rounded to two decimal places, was 0.94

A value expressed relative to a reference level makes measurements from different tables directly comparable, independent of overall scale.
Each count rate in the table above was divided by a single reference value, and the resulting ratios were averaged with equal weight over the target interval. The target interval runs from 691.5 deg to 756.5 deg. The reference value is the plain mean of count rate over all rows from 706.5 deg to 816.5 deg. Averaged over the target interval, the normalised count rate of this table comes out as 0.98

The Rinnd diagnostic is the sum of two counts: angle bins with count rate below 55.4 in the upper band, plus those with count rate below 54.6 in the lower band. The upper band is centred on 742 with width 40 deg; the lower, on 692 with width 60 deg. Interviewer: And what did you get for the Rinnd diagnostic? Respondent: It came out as 10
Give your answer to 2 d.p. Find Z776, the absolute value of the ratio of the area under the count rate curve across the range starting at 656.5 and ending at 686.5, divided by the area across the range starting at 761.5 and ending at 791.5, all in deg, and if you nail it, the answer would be 0.97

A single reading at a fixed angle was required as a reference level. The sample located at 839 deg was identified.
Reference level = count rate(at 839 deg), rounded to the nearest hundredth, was 58.35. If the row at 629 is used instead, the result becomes 49.41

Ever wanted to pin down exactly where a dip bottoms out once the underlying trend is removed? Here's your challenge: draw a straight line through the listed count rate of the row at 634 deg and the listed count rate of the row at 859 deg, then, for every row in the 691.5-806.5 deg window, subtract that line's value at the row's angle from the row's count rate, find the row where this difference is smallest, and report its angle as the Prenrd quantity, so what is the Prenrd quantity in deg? 744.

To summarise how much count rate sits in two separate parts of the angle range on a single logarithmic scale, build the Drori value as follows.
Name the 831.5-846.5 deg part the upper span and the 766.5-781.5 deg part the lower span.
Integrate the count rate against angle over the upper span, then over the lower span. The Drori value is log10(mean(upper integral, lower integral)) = 2.92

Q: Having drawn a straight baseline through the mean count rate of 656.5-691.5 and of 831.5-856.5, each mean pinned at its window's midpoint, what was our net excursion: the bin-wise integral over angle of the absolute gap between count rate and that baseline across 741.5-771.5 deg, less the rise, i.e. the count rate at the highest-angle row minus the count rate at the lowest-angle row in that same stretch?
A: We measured 164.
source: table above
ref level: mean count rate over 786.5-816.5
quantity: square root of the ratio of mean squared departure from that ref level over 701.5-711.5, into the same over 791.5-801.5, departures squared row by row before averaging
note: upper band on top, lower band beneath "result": 1.09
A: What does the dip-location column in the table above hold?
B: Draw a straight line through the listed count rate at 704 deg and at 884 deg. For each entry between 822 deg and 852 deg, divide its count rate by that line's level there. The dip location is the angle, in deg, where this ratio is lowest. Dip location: 844 deg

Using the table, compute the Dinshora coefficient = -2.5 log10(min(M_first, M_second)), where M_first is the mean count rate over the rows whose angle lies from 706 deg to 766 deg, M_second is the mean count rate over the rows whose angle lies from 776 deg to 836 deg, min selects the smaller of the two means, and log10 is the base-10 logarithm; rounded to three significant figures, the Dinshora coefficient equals -4.31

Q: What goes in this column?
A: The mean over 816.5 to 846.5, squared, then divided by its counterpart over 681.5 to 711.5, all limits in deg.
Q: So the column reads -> 57.2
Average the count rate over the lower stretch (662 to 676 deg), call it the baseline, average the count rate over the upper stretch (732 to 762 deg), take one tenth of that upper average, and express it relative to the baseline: 0.094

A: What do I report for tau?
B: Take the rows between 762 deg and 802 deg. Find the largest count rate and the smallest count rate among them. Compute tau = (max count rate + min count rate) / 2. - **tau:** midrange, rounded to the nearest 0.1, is 55.6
